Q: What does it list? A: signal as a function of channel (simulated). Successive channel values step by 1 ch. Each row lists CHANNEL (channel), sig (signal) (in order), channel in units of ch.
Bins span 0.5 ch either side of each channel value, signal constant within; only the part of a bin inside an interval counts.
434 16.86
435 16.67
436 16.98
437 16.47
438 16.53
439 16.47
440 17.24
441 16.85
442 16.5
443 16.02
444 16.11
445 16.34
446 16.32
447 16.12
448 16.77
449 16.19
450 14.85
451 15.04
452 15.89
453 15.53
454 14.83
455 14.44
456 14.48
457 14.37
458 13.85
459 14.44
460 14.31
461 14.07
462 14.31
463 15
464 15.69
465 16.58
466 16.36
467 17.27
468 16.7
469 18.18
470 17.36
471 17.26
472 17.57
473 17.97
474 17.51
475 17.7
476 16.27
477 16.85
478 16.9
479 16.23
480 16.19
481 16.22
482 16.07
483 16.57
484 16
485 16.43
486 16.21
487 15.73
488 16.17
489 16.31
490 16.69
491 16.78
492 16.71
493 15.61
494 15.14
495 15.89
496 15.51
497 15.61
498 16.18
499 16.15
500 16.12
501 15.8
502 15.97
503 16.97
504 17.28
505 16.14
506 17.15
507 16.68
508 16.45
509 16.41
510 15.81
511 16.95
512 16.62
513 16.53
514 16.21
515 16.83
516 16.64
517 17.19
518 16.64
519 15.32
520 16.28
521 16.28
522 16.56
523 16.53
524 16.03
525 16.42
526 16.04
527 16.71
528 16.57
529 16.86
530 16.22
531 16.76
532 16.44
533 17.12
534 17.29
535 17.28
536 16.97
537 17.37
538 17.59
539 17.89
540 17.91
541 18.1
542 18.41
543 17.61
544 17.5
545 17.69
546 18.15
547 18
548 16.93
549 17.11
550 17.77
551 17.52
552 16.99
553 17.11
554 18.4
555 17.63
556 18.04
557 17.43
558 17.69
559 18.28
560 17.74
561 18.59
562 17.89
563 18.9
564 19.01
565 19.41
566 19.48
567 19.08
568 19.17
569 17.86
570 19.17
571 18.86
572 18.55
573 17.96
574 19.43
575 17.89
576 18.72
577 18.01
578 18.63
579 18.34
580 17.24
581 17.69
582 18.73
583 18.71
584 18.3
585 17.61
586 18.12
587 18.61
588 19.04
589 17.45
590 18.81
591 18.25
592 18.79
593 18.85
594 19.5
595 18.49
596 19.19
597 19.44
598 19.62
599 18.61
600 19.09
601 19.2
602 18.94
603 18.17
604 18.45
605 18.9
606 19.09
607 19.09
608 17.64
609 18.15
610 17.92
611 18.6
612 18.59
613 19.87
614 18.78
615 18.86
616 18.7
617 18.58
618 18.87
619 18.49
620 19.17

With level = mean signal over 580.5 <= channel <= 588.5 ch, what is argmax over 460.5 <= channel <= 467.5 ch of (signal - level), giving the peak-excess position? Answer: 467 ch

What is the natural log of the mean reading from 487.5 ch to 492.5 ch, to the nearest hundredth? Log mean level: 2.81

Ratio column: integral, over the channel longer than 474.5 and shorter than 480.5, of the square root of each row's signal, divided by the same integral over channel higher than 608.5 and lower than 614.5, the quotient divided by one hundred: 0.0095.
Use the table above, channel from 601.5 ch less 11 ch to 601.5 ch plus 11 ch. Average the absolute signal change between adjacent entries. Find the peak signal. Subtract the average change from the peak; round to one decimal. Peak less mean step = 19.2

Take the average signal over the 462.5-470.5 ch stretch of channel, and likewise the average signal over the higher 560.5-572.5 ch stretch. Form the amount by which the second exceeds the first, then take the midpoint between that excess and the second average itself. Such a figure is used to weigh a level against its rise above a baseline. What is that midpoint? 10.5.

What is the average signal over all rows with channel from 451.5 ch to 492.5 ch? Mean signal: 16.1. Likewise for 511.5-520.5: 16.5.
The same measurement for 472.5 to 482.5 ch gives 16.8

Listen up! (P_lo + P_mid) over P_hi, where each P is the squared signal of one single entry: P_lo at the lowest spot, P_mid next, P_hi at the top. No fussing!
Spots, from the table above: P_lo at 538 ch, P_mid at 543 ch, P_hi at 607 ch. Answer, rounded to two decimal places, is 1.70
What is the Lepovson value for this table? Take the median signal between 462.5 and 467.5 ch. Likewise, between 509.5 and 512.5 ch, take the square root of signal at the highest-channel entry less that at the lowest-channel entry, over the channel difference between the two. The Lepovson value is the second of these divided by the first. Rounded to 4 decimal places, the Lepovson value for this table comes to 0.0031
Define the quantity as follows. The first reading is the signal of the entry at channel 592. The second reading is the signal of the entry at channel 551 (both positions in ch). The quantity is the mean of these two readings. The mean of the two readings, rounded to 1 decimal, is 18.2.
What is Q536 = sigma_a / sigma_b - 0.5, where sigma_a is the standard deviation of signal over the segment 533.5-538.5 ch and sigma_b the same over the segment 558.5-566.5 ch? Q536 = -0.2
